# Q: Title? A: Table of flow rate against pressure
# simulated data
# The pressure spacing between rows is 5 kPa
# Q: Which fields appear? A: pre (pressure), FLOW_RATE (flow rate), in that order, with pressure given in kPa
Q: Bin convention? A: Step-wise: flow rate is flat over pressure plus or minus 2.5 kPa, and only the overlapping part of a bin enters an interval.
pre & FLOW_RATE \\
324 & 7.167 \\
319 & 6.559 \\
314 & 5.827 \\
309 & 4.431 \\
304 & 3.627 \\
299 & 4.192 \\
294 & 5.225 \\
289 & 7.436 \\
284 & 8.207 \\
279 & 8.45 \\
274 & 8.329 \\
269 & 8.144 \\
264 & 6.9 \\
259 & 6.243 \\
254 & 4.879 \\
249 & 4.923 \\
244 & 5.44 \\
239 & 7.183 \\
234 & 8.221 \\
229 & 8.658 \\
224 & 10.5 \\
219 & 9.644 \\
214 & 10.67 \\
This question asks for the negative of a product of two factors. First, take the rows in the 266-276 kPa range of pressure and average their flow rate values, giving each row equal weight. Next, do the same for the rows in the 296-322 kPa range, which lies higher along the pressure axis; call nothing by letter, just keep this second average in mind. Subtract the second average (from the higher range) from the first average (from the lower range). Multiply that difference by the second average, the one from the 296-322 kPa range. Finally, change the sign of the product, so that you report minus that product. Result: -16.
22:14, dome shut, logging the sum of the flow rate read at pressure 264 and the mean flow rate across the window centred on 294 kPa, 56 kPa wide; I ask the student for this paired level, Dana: 13.3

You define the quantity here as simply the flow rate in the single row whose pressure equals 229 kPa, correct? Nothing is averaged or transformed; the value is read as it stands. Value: 8.658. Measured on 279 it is 8.45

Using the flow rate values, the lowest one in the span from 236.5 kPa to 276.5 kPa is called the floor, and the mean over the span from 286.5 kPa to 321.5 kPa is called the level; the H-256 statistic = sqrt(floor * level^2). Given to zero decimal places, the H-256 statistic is 12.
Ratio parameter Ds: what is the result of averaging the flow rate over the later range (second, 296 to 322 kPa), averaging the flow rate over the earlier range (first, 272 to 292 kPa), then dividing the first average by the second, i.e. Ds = 1.6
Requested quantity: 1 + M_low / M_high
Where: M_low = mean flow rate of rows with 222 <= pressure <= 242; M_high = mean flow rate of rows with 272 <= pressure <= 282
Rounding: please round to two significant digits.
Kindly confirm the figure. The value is 2.0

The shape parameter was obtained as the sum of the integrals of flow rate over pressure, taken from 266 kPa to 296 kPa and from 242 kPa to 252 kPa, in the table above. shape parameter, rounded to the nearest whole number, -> 281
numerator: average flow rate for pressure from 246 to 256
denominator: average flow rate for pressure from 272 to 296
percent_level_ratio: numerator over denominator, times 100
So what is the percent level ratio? 65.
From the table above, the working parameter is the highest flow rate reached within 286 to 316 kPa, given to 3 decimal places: 7.436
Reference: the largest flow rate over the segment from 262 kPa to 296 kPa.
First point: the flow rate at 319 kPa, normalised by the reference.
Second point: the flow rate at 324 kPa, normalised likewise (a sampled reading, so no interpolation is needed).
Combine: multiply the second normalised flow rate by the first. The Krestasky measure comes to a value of 0.7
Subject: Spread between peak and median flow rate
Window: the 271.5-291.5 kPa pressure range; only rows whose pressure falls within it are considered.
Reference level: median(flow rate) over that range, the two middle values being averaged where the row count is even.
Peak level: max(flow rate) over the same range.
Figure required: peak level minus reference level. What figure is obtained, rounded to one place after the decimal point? 0.2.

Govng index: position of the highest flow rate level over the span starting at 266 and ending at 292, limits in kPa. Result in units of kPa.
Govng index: 279 kPa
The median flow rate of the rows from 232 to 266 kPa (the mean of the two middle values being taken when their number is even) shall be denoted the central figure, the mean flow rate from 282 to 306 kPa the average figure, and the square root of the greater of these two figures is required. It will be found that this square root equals 2.50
